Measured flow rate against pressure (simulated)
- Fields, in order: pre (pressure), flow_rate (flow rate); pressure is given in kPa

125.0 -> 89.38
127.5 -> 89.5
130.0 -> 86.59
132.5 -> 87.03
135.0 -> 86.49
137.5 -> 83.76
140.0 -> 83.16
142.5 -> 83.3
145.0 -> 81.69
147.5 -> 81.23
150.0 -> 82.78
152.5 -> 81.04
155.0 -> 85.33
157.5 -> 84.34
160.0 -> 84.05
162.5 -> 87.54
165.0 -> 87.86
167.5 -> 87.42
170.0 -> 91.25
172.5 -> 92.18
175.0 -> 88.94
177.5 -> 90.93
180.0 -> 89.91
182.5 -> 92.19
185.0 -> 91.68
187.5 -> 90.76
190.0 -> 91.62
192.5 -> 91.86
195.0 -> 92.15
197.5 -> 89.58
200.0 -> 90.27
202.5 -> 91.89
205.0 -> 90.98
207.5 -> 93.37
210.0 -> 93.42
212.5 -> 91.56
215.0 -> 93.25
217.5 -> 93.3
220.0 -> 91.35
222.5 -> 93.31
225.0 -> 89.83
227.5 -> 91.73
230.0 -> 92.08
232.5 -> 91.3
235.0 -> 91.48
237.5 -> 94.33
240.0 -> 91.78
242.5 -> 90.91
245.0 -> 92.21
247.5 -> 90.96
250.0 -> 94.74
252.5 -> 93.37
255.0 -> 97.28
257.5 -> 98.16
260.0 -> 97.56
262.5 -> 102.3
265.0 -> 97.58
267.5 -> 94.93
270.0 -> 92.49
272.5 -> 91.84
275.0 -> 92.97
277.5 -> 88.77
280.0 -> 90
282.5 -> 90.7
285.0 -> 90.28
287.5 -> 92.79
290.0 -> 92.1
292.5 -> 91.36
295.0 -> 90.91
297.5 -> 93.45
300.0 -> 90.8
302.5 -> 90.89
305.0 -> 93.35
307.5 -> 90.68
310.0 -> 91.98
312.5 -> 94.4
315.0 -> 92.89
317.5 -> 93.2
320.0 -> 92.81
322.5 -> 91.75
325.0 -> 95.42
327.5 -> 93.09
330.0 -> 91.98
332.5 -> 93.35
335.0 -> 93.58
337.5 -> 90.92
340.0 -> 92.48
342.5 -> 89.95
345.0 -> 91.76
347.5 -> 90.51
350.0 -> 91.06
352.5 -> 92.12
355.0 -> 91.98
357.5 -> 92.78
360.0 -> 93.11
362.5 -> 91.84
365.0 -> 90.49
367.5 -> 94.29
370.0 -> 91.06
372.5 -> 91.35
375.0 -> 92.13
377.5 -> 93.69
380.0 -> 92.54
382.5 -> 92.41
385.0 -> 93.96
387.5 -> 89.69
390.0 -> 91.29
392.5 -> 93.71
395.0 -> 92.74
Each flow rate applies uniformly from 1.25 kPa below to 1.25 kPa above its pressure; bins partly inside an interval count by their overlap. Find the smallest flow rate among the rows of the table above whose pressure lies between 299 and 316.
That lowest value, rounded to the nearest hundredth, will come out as 90.68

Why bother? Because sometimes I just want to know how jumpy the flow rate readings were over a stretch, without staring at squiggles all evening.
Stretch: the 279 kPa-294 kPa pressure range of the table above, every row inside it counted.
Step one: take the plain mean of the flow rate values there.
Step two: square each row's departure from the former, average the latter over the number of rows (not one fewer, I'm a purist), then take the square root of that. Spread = 0.99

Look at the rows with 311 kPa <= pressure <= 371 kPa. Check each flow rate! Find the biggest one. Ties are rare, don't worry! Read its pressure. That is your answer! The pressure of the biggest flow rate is 325.0 kPa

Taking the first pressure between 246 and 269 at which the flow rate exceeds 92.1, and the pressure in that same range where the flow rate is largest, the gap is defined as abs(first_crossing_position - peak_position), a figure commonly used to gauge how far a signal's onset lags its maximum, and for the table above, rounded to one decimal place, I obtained 12.5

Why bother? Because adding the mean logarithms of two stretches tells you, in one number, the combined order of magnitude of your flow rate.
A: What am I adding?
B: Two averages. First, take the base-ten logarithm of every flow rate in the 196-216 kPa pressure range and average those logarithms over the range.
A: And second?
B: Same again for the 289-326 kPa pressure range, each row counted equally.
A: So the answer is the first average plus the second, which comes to 3.93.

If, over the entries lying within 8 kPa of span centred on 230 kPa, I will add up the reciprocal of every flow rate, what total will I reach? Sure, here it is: 0.033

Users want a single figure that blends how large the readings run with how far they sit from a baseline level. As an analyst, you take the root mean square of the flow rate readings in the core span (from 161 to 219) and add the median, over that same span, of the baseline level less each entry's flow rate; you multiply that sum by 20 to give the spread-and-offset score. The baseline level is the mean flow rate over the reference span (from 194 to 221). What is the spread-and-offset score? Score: 1828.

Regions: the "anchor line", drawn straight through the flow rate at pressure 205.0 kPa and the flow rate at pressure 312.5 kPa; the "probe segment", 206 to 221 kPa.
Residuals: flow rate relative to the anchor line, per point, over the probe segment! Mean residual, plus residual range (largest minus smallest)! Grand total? 3.9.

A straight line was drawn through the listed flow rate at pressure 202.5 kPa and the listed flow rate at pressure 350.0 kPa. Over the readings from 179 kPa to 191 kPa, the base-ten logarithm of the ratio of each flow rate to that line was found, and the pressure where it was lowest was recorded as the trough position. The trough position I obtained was 180.0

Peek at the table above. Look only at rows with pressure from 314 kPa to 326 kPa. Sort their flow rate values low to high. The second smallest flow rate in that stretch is 92.81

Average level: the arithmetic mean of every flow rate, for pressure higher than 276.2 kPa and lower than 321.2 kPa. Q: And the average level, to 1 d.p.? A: 91.7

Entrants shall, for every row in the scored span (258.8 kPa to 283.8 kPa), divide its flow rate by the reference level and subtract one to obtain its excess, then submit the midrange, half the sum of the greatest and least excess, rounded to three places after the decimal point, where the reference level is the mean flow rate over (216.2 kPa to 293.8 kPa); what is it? 0.027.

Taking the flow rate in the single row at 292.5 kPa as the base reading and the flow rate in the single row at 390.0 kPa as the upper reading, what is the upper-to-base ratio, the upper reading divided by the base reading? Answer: 0.999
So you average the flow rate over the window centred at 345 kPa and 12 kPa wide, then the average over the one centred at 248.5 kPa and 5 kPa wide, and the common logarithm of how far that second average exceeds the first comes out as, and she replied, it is 0.2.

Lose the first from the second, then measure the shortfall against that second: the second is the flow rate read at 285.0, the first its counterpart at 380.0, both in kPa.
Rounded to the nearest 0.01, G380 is -0.03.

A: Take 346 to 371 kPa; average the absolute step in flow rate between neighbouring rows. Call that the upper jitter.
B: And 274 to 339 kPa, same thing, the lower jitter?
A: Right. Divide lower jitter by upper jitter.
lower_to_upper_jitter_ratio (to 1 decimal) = 1.1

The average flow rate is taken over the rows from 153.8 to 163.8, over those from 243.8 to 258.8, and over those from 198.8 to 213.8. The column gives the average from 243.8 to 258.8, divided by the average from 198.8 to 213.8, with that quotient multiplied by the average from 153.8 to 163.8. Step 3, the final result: 88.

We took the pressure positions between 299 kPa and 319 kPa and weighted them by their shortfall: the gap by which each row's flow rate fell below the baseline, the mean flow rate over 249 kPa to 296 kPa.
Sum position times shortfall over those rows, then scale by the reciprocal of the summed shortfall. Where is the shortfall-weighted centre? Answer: 305.3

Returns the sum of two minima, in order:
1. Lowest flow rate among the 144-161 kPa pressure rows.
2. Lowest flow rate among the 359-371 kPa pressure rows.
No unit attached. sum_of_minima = 172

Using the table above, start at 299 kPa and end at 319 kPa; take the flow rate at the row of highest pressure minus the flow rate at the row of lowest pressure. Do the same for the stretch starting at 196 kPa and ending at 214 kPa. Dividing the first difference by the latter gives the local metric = 1.2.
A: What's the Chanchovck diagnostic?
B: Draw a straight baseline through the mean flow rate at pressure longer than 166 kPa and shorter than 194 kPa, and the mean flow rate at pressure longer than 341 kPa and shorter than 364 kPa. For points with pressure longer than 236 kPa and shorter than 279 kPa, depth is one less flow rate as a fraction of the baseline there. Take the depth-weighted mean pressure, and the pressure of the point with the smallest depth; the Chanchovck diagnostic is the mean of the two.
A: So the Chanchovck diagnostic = 260.2 kPa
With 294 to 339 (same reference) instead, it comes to 322.6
